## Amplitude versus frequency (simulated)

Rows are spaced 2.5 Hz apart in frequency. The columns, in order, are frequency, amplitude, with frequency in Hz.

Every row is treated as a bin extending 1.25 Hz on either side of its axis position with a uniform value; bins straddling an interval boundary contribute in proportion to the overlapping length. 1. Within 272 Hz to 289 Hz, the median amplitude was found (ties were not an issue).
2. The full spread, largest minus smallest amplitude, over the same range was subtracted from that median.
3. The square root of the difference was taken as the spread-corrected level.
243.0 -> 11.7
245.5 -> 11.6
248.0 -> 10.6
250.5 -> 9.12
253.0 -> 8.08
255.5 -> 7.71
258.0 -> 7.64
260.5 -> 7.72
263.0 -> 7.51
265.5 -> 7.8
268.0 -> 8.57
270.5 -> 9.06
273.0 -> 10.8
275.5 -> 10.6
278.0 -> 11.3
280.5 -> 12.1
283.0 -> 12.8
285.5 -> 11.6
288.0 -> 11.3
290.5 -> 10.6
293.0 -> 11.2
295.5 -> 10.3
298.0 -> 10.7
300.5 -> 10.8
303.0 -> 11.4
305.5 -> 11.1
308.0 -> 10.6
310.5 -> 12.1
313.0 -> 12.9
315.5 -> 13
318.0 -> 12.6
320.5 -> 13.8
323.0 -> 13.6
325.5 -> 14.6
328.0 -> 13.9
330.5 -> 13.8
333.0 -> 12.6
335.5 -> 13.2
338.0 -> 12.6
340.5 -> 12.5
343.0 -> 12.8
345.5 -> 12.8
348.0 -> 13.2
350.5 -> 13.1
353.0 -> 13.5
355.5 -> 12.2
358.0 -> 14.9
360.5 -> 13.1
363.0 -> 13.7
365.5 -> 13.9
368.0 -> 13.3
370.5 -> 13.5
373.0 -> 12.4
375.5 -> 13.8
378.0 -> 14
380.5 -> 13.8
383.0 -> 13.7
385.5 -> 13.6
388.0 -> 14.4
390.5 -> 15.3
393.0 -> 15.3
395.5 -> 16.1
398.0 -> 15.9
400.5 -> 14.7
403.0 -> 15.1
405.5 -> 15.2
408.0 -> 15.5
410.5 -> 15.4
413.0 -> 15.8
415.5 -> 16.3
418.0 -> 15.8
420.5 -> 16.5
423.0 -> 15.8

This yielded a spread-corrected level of 3.02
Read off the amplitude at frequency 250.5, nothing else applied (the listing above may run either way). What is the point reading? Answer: 9.12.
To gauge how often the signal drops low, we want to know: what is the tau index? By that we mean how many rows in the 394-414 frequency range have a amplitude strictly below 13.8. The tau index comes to 0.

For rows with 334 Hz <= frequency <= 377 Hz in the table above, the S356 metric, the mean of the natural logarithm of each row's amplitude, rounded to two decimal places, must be 2.58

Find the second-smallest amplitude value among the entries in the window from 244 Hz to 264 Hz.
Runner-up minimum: 7.64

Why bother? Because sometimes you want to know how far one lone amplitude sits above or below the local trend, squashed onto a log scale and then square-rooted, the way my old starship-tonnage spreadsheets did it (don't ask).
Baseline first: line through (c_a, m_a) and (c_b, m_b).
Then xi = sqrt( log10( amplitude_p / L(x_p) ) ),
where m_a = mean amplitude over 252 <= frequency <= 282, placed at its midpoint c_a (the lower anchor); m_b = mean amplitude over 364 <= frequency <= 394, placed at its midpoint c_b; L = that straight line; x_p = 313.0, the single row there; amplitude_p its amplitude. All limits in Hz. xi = 0.26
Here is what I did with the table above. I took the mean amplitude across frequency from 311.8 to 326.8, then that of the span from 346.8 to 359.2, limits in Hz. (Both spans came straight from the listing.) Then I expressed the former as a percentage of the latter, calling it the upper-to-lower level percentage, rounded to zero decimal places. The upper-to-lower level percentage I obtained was 100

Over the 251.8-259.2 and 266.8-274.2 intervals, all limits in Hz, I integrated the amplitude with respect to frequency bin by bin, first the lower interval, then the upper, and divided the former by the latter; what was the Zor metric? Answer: 0.824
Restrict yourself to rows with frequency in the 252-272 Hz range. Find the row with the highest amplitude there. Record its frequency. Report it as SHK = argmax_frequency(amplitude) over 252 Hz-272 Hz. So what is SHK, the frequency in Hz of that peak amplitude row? 270.5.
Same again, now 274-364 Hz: 358.0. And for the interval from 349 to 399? 395.5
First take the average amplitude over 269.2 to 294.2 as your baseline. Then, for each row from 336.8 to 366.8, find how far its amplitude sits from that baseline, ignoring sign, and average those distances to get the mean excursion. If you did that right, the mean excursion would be 2.1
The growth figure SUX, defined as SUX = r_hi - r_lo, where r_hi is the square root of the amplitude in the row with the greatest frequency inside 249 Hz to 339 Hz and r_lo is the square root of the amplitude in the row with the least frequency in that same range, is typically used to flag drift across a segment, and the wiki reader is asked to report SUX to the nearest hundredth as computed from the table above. 0.53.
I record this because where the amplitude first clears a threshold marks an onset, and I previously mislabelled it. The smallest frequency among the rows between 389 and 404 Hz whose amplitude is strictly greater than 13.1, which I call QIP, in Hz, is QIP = 390.5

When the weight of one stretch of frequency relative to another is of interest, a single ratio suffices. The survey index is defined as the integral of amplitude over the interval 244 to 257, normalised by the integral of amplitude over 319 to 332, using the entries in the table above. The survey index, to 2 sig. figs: 0.68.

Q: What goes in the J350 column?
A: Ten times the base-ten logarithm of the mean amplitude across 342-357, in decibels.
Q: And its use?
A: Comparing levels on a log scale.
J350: 11.1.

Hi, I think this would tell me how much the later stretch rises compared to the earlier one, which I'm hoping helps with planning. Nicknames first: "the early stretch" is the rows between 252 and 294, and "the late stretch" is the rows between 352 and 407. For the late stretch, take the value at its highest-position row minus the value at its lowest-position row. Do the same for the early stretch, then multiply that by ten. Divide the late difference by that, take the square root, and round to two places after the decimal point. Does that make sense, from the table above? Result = 0.23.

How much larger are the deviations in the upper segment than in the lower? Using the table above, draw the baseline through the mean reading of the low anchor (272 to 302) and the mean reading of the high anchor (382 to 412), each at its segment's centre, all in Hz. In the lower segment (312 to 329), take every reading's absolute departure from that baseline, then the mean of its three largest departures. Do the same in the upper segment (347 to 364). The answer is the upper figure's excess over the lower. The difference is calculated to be -0.51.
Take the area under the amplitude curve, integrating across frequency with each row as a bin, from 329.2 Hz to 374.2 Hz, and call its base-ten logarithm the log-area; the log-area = 2.8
